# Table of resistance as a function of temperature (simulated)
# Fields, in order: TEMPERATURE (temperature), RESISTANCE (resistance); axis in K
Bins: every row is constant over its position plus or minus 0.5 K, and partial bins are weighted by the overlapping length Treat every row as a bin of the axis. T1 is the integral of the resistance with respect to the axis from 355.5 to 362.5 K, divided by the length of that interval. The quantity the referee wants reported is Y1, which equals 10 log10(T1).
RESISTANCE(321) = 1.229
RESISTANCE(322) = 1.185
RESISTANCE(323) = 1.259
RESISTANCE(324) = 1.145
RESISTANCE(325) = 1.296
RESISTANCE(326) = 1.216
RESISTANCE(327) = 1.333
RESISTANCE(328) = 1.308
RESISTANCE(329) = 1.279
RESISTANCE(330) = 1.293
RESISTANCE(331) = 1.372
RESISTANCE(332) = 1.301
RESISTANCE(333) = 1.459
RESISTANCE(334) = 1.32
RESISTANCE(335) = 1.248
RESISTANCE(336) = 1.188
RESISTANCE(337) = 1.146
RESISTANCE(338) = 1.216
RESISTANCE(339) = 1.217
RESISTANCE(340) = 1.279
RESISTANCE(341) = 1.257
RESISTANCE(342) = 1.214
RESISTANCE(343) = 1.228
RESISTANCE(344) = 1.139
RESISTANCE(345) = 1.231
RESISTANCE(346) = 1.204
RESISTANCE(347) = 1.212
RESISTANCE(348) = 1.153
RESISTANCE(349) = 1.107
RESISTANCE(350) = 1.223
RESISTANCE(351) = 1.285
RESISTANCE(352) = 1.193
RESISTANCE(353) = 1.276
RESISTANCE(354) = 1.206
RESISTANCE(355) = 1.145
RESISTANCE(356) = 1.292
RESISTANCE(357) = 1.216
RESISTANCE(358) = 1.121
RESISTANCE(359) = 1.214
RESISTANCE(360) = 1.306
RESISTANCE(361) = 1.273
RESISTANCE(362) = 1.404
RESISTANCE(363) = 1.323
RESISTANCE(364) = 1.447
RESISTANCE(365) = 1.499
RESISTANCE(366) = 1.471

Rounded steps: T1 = 1.26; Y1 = 1.01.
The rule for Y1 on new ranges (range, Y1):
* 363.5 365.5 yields 1.68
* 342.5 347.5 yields 0.80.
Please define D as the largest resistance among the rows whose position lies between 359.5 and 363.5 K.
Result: 1.404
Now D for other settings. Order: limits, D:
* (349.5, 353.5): 1.285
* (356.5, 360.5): 1.306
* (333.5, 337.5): 1.32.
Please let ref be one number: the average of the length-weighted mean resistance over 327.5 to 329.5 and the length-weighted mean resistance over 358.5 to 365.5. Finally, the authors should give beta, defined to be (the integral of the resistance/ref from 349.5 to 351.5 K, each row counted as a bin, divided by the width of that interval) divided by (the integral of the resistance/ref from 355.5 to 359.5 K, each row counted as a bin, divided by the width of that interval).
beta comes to 1.04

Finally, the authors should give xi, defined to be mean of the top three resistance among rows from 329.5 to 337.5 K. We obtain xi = 1.38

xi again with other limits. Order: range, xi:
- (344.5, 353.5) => 1.26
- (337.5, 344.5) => 1.25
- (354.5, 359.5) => 1.24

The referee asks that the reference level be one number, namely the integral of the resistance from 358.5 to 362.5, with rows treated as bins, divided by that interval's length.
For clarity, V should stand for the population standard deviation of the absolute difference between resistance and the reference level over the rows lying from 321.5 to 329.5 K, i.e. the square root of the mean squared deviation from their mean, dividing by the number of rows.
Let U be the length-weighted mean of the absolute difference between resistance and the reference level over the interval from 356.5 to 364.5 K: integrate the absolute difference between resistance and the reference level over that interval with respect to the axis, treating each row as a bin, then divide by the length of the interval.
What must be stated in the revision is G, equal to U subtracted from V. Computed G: -0.031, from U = 0.082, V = 0.051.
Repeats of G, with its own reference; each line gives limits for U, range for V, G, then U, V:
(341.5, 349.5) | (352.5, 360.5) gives -0.053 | 0.113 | 0.060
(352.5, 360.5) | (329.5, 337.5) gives -0.020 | 0.079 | 0.059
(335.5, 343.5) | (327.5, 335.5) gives -0.031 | 0.081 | 0.050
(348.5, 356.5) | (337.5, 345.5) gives -0.045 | 0.083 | 0.038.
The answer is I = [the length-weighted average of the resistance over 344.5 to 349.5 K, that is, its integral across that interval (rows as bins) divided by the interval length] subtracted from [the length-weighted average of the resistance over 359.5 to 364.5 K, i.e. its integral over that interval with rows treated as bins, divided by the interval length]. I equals 0.169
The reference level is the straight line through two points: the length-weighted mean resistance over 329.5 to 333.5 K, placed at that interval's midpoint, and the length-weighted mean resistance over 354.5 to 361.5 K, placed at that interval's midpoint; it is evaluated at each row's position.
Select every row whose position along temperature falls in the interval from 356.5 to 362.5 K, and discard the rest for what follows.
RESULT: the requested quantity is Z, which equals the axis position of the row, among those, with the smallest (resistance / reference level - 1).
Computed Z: 358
